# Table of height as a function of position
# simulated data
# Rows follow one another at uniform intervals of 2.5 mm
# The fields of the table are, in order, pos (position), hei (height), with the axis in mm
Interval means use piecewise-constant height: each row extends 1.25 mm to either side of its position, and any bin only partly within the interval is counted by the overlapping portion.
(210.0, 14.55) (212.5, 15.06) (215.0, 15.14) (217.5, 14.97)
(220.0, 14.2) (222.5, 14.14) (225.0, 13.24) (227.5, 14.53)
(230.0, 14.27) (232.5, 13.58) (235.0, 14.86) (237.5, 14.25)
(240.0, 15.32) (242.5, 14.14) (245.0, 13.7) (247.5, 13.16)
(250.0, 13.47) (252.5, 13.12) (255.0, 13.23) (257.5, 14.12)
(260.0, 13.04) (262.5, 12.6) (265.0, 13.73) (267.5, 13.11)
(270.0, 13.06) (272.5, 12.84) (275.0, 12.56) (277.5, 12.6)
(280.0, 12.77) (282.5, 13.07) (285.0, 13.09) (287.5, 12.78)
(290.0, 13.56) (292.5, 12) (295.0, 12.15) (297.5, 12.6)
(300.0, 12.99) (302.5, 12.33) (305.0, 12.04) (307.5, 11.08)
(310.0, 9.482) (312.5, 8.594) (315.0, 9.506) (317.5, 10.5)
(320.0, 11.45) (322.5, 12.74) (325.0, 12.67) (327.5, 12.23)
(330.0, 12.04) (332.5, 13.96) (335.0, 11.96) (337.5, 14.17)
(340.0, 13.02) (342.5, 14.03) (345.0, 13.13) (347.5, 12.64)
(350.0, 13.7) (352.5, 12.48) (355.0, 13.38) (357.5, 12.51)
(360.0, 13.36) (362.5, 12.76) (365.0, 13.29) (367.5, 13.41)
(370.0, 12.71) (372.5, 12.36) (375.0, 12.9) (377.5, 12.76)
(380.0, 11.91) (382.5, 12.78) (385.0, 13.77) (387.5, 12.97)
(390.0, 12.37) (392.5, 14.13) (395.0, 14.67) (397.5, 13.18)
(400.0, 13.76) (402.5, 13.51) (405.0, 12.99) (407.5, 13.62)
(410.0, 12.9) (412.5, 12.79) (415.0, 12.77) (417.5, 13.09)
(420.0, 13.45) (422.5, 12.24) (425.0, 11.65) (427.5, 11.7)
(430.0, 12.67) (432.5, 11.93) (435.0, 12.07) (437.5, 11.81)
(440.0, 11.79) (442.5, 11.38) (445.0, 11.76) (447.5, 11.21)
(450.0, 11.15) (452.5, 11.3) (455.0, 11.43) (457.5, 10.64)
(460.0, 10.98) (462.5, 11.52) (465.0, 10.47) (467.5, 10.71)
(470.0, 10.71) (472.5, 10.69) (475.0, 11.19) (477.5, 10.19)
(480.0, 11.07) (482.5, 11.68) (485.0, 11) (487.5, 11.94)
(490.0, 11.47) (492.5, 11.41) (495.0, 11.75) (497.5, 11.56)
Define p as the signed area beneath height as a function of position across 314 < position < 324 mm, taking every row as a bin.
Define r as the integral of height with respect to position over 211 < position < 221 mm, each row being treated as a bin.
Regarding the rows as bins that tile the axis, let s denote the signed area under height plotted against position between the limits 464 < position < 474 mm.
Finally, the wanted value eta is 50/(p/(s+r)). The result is 115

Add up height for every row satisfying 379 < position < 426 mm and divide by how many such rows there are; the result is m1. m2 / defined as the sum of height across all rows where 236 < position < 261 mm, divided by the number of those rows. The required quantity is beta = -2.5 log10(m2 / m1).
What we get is -0.05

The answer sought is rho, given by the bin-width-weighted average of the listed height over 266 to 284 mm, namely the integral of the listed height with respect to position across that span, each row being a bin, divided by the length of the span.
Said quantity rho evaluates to 12.9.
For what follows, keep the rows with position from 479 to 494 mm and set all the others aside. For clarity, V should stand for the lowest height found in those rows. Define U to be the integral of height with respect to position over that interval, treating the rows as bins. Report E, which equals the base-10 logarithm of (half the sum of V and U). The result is 1.96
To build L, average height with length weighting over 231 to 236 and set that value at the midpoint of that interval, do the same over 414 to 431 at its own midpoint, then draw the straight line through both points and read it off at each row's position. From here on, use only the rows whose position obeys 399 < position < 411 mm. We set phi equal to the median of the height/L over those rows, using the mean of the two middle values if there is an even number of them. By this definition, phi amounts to 1.07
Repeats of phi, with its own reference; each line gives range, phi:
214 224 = 1.02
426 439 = 0.96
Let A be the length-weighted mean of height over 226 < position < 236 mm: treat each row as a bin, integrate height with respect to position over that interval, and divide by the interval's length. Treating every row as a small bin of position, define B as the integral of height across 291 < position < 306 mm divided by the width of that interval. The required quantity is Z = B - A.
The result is -1.9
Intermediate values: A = 14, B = 12.4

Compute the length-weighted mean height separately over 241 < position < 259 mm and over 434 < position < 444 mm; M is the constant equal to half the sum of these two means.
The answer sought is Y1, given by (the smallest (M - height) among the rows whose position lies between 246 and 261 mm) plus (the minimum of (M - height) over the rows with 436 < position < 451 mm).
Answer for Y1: -0.60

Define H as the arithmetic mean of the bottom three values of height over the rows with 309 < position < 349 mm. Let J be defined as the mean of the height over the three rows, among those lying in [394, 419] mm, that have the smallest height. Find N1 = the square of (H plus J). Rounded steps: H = 9.2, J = 12.8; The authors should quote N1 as 485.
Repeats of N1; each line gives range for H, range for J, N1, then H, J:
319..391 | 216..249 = 630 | 11.8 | 13.3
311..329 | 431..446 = 448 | 9.5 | 11.6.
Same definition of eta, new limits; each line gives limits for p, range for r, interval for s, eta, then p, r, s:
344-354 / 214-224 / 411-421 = 106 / 130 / 146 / 130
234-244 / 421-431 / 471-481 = 78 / 146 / 121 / 108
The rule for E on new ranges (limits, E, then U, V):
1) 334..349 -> 2.02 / 198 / 11.96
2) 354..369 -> 2.02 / 197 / 12.51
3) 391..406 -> 2.04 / 205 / 12.99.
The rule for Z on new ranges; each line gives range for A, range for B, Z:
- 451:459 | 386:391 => 1.6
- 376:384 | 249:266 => 0.8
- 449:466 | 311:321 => -1.1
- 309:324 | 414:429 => 2.0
